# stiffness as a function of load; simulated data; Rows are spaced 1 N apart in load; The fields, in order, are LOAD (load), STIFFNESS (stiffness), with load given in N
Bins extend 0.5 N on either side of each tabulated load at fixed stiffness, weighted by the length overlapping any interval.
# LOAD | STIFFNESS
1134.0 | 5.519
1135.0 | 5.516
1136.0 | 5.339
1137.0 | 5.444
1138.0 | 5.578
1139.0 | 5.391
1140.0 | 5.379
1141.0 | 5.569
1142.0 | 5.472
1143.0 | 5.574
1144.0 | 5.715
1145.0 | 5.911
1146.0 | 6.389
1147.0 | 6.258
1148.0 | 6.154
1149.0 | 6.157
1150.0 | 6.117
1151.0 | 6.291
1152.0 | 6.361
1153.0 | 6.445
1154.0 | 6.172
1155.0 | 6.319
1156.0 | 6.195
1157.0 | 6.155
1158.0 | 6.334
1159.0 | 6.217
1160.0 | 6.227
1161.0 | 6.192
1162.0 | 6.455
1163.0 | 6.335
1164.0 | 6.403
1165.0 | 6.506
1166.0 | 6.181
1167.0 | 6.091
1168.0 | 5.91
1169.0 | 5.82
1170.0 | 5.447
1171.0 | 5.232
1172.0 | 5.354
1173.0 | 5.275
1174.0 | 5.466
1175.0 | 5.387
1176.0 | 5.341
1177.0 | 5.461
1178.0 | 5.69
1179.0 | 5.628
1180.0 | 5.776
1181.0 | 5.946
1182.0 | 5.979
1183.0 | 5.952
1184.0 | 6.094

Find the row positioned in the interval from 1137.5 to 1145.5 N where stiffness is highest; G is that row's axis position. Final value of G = 1145.0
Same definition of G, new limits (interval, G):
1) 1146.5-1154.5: 1153.0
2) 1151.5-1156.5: 1153.0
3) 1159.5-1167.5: 1165.0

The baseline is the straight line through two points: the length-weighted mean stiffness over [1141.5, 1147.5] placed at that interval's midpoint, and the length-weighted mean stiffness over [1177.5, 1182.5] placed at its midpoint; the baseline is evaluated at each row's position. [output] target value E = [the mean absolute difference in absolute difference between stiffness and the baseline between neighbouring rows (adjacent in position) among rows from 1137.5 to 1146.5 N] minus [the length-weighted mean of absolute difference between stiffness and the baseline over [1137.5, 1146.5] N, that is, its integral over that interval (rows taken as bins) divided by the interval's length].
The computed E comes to -0.18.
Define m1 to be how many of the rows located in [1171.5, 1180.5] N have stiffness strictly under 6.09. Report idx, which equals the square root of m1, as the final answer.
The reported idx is 3.0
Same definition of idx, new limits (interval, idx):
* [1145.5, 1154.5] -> 0.0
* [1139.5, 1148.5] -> 2.4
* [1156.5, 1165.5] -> 0.0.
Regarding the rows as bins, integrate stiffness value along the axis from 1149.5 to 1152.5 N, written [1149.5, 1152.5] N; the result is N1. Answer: 18.8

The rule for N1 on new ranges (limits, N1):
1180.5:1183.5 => 17.9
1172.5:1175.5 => 16.1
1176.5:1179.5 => 16.8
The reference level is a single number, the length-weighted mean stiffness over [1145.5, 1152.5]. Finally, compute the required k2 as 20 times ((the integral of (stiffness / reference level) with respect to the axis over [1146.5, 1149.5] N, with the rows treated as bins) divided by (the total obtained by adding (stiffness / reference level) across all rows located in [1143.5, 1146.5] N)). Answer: 20.6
